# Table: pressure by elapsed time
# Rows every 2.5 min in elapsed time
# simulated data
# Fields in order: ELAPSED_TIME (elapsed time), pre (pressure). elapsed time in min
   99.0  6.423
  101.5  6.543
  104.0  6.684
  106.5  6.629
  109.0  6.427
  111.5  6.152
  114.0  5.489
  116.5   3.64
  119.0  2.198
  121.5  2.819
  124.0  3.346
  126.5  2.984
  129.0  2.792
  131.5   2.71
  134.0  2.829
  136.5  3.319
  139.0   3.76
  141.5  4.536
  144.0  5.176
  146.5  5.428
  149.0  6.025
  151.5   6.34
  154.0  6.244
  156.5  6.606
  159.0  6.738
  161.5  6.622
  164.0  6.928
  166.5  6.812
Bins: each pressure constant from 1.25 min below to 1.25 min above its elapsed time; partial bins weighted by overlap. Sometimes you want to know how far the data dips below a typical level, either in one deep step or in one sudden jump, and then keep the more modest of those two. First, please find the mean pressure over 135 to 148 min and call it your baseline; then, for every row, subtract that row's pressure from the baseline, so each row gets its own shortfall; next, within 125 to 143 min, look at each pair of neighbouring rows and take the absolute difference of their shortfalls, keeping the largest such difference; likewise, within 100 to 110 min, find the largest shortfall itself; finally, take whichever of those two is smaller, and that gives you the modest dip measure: -1.98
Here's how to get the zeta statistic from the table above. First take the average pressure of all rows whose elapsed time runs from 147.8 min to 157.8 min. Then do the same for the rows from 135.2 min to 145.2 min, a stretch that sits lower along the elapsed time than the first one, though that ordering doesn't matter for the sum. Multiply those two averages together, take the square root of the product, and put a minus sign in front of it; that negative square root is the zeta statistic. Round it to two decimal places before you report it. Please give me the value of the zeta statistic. -5.14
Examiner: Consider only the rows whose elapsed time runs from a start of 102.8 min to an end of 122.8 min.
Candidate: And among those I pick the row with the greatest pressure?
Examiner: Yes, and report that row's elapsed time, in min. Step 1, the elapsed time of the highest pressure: 104.0 min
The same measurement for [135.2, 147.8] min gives 146.5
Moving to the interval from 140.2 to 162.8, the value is 159.0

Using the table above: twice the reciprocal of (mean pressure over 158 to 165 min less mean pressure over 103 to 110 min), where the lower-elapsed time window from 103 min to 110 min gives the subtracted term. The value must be 11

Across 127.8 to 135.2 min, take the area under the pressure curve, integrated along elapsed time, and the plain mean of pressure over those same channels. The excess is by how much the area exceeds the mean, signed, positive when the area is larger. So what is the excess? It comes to 18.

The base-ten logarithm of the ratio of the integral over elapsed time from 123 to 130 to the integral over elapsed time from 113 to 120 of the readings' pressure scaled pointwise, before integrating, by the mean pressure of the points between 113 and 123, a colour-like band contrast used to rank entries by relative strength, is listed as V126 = -0.09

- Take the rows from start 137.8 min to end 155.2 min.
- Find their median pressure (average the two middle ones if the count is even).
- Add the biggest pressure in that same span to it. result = 12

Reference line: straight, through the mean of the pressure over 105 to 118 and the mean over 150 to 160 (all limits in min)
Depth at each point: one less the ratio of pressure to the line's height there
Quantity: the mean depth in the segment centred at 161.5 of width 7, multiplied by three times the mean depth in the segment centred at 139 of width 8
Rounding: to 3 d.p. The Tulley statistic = -0.028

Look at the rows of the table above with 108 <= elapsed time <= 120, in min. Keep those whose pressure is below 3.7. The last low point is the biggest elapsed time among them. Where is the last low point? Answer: 119.0 min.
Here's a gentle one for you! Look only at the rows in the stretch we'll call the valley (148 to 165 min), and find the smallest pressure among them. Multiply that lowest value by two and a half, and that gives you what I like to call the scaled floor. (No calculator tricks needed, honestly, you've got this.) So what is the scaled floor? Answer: 15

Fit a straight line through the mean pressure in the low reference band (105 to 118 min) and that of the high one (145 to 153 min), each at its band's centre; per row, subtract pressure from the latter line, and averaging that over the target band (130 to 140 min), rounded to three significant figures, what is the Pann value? 2.68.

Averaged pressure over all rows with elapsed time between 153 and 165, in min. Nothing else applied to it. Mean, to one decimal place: 6.6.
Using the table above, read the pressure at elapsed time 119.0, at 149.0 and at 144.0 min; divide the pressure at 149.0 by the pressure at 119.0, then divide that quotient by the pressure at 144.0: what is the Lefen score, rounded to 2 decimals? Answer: 0.53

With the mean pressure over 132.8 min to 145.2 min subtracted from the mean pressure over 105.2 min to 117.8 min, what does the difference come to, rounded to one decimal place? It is 1.7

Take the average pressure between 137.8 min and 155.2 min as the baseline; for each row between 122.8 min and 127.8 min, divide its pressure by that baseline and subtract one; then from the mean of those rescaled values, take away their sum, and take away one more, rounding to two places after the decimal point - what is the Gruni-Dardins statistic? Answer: -0.59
